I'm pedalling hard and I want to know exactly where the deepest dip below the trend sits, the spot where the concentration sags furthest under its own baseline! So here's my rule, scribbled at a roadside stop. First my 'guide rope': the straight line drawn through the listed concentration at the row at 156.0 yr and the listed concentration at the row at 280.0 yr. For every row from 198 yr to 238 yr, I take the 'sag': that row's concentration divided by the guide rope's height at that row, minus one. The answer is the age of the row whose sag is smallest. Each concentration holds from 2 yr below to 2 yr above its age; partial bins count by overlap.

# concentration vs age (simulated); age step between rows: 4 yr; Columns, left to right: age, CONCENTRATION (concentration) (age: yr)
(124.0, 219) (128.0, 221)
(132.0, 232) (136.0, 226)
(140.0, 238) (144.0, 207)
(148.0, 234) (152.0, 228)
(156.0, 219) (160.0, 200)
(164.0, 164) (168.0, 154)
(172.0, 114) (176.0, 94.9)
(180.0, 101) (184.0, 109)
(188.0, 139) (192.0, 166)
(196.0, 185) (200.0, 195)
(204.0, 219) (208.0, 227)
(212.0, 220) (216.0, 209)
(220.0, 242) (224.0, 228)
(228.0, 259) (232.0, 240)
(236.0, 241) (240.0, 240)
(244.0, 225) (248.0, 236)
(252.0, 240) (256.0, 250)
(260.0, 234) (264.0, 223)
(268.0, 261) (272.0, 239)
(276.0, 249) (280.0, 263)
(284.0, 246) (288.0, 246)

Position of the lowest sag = 200.0 yr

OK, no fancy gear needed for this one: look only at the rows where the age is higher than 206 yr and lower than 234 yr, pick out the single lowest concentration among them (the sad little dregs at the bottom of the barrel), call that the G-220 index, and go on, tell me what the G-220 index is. 209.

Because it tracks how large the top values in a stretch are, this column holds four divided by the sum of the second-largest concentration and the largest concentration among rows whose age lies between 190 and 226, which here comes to 0.0085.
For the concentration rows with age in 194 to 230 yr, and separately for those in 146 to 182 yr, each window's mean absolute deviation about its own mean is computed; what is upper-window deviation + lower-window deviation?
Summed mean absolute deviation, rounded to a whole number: 63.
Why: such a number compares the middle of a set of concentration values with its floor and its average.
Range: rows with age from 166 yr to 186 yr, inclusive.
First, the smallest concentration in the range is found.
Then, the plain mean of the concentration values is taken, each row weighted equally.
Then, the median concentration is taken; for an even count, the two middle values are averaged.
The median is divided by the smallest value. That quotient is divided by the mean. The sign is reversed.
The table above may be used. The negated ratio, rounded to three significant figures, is -0.0100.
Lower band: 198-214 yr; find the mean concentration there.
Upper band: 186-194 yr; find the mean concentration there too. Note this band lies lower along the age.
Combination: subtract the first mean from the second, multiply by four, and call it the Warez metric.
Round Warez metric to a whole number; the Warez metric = -251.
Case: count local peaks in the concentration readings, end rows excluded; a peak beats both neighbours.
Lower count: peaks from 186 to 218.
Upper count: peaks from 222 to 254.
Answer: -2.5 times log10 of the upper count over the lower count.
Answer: -0.8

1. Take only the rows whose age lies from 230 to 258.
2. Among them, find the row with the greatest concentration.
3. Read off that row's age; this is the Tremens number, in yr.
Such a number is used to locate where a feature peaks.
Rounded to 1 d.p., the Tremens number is 256.0 yr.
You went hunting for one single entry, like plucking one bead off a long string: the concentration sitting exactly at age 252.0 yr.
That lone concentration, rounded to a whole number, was 240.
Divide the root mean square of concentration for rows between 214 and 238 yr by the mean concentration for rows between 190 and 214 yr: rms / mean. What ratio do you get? 1.2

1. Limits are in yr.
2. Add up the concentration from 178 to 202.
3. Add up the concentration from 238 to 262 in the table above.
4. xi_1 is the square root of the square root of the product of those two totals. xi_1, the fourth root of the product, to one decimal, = 33.6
